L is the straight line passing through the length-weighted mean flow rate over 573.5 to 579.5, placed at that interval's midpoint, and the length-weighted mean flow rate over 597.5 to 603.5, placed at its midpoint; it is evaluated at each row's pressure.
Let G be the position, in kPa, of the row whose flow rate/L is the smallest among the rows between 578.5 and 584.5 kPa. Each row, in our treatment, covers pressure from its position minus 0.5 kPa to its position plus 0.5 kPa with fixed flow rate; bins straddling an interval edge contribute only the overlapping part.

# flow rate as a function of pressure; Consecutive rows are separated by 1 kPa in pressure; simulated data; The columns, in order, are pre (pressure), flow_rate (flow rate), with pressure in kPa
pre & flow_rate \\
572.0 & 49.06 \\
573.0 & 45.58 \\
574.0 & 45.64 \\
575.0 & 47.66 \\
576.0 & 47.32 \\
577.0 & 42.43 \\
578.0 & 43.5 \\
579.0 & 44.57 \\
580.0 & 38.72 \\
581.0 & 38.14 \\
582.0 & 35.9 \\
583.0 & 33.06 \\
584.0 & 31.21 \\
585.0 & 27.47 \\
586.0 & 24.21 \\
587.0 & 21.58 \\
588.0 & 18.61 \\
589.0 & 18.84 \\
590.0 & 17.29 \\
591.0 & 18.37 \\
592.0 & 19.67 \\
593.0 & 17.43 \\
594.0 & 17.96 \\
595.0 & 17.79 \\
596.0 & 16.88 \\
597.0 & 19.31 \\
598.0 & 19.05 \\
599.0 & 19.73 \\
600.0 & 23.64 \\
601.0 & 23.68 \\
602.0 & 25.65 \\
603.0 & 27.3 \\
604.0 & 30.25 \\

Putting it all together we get 584.0 kPa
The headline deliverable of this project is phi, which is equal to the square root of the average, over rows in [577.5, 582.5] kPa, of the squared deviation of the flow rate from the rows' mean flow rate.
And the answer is 3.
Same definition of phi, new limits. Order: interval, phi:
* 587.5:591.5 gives 1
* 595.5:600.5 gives 2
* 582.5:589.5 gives 5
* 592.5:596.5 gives 0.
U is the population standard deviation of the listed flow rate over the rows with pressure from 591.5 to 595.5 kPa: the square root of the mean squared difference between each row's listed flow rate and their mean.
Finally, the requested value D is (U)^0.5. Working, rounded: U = 0.9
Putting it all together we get 0.9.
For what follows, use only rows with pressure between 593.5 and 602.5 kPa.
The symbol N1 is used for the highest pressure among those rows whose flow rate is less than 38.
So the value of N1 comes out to 602.0 kPa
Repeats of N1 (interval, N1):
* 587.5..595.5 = 595.0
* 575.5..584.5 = 584.0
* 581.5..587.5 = 587.0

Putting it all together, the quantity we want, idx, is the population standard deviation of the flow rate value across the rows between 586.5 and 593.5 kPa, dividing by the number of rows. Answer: 1.4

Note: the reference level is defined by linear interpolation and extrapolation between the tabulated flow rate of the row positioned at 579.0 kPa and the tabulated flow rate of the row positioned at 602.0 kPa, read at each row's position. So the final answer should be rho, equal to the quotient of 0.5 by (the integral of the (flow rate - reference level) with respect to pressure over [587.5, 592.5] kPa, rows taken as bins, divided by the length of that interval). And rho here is -0.029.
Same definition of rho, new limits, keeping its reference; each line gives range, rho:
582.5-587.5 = -0.041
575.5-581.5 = -0.197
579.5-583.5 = -0.083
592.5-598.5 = -0.039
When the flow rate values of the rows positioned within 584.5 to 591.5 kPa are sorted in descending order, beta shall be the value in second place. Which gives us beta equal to 24.21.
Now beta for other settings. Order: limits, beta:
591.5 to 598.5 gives 19.31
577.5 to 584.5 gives 43.5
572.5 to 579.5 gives 47.32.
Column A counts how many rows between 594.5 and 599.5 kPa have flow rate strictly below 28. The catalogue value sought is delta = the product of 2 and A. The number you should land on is 10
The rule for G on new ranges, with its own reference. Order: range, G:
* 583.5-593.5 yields 590.0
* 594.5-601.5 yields 596.0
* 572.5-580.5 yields 580.0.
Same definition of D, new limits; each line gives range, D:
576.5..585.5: 2.3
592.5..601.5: 1.5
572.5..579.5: 1.3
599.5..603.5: 1.2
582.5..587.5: 2.1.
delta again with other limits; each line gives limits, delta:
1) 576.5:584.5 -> 0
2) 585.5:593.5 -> 16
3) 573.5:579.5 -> 0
